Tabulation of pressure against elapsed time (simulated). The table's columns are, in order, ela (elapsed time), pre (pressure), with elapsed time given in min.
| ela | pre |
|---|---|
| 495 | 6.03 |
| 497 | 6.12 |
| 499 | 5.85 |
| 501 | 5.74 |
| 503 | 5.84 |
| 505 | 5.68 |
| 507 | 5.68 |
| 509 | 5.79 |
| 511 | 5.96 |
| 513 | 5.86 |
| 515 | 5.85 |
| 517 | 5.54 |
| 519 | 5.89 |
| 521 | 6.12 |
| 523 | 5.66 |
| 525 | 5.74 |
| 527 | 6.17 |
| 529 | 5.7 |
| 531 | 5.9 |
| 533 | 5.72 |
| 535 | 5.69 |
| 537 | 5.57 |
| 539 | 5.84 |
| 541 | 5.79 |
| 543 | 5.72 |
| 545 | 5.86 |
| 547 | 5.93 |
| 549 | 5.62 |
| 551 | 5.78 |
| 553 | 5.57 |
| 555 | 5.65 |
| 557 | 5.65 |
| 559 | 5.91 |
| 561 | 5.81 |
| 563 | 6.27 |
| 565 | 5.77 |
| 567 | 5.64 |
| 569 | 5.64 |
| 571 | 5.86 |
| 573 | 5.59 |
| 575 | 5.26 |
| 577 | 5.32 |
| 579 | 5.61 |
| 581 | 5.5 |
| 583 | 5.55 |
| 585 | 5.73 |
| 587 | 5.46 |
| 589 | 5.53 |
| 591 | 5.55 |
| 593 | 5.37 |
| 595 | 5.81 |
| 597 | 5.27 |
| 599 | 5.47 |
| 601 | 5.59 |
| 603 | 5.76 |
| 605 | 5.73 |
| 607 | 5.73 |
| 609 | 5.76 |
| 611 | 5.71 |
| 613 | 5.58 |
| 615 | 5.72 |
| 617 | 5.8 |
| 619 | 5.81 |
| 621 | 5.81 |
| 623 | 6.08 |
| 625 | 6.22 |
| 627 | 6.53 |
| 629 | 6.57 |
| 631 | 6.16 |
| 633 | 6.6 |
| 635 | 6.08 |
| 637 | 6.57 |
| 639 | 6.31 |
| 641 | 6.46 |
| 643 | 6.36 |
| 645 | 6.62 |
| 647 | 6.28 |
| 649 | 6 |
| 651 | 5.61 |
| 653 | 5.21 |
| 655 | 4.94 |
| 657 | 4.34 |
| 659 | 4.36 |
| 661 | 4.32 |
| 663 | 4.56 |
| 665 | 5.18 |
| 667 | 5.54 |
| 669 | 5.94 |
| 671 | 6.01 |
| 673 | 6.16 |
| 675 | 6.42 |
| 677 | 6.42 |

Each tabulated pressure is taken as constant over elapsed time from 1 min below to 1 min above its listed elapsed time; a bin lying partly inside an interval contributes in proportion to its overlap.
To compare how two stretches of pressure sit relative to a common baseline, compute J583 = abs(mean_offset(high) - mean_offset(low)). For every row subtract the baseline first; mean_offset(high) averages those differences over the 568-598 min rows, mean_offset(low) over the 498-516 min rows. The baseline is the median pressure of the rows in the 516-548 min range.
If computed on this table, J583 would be 0.27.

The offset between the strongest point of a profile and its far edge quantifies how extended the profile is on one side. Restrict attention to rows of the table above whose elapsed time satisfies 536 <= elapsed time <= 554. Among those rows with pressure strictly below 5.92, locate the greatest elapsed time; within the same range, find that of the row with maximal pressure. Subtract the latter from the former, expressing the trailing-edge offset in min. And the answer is 6 min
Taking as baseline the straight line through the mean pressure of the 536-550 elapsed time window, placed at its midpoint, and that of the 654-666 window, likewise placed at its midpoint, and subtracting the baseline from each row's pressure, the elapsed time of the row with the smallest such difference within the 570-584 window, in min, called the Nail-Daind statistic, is 575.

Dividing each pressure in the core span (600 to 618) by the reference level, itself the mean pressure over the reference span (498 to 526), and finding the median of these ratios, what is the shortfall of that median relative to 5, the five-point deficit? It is 4.01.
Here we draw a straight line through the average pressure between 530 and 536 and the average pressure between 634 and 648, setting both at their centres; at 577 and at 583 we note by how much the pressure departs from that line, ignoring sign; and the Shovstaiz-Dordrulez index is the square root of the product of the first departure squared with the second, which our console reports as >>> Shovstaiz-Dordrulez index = 0.50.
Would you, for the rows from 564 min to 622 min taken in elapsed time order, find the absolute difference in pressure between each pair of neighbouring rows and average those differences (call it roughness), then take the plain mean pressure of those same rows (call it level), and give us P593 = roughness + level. 5.77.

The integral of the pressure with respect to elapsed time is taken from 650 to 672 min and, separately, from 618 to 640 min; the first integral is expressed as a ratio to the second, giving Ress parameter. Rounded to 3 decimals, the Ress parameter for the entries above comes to 0.815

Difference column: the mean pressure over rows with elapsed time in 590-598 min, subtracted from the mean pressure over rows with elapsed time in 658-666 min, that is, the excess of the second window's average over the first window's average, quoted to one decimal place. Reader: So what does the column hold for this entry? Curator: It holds -0.9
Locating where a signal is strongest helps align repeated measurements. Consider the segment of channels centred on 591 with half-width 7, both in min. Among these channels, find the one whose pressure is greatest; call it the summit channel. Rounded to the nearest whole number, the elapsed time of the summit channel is 595 min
